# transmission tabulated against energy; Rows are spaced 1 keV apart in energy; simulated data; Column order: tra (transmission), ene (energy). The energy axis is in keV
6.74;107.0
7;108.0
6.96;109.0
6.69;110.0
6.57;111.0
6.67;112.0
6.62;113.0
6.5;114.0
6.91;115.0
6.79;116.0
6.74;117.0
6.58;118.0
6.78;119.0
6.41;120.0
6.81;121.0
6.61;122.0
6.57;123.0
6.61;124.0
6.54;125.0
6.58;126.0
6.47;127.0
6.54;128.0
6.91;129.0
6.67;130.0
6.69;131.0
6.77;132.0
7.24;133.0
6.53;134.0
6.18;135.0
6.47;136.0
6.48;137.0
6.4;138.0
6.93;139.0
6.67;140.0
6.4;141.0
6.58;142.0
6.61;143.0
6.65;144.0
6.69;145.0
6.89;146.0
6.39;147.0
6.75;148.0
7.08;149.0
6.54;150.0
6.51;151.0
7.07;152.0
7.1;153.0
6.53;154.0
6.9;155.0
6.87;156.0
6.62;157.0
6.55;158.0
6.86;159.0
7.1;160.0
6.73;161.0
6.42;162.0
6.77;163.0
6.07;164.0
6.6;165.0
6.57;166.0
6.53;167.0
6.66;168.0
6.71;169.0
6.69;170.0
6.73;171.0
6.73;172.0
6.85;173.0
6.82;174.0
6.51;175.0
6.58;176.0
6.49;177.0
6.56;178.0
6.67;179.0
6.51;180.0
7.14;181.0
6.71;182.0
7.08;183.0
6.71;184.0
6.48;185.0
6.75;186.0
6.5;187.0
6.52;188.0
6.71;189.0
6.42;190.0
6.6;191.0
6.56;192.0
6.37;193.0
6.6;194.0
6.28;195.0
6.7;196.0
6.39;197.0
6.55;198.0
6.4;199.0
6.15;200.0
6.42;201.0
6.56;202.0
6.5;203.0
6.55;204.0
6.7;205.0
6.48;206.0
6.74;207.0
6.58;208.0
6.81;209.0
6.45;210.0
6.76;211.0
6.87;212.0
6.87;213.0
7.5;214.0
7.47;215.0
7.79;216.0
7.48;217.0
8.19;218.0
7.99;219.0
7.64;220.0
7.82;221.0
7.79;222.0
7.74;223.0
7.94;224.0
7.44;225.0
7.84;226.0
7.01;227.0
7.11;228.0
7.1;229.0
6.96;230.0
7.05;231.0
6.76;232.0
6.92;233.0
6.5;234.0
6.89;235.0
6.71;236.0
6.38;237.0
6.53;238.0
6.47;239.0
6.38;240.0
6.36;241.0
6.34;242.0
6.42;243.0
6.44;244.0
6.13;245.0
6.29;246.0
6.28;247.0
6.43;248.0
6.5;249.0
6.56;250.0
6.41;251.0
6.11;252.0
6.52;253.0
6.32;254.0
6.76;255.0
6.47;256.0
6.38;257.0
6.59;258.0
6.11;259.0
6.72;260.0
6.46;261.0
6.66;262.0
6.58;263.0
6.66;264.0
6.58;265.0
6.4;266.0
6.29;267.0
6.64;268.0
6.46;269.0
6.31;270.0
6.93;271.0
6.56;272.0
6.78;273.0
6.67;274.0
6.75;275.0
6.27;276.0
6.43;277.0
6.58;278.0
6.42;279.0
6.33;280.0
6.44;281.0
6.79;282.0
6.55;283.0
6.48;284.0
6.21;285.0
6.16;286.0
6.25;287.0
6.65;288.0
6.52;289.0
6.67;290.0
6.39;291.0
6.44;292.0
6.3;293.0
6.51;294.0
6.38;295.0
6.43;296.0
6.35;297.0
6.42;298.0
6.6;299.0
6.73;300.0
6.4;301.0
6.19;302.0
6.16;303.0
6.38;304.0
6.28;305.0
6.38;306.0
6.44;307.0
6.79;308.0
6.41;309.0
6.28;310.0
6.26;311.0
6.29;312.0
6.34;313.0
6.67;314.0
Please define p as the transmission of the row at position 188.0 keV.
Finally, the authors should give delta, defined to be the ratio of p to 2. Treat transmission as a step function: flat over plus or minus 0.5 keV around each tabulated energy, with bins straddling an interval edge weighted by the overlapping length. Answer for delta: 3.26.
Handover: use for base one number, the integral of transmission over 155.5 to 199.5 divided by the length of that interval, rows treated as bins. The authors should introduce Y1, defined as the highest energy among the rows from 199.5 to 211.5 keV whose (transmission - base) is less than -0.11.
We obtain 210.0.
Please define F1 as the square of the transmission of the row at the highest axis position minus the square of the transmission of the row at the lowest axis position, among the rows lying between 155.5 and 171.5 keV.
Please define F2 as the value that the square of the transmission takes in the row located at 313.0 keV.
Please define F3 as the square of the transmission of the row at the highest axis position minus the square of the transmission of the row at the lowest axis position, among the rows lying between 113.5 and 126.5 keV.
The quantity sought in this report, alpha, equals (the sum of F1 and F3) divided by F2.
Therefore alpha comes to -0.02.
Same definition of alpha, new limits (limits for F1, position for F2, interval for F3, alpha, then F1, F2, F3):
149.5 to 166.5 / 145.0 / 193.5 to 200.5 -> -0.12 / 0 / 45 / -5.7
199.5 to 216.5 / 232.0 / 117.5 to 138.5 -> 0.45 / 23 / 46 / -2.3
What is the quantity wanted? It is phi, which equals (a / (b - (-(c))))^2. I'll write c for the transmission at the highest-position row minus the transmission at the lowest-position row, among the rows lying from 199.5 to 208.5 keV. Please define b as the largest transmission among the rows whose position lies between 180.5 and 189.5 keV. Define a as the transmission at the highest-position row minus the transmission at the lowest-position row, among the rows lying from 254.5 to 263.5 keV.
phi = 0.0006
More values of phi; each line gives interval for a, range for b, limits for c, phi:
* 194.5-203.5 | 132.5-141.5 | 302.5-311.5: 0.0009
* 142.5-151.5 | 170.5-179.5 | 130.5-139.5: 0.0002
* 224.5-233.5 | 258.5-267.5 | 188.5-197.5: 0.0066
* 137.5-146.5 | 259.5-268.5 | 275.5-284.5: 0.0050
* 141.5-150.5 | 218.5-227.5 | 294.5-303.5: 0.0000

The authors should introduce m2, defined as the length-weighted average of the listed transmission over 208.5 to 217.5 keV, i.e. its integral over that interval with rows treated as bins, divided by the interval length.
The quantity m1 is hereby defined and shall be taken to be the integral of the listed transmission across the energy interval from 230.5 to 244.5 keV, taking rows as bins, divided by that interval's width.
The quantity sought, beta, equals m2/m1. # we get 1.08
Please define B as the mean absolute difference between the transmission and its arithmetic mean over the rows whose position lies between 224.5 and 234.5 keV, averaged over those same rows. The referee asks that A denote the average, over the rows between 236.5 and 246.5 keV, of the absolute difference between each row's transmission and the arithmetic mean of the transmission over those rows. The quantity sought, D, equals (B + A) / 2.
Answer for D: 0.159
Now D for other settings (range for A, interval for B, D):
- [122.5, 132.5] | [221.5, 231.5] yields 0.226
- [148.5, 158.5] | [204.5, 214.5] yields 0.208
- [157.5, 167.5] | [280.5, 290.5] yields 0.181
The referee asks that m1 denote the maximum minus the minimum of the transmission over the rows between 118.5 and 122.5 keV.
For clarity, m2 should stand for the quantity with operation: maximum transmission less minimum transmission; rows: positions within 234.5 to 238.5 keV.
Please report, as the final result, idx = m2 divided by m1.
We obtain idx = 1.3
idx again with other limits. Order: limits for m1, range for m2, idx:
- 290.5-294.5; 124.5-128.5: 0.5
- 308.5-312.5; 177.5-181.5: 4.2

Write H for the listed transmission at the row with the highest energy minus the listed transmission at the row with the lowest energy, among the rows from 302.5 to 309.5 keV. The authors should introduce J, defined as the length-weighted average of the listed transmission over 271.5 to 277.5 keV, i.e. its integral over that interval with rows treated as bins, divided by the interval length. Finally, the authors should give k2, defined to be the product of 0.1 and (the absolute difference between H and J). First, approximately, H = 0.25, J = 6.58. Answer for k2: 0.63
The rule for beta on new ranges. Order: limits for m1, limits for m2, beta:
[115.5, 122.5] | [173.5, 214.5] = 0.99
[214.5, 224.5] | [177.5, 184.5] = 0.87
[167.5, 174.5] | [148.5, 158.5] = 1.01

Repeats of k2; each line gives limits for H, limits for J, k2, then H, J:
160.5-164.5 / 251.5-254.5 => 0.70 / -0.66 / 6.32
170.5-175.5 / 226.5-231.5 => 0.73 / -0.22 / 7.05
